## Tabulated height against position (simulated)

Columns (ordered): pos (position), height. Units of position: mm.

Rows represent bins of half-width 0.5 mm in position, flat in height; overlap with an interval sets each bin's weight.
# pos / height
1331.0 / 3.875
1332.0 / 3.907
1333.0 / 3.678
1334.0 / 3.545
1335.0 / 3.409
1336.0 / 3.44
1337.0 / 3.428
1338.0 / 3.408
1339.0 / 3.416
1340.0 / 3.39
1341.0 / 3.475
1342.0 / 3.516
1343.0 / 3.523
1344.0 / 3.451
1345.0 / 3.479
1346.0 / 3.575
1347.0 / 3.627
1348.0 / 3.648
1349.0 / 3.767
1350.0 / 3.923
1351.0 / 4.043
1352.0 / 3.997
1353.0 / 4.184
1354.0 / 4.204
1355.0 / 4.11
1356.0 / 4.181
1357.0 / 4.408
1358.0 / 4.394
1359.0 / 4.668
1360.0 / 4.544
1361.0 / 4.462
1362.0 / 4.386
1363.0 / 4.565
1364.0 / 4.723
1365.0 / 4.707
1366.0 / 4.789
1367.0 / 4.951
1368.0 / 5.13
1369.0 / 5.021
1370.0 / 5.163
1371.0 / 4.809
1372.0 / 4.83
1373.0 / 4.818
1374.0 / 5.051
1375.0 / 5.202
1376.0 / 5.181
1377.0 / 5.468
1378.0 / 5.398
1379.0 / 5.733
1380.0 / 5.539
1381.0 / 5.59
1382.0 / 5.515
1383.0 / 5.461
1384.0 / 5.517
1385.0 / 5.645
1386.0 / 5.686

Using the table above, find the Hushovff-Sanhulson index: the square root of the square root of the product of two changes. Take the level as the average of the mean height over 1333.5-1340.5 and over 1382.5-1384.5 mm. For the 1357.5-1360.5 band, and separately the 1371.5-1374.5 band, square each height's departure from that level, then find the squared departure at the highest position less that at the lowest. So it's 0.15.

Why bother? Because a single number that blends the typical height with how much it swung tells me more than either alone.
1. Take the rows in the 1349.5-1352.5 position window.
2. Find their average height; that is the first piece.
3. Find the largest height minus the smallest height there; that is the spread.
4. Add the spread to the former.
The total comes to 4.1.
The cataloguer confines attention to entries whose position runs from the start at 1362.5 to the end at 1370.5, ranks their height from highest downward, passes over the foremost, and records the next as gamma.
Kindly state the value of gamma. 5.13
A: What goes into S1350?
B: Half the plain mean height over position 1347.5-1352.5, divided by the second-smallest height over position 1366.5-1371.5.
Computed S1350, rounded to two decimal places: 0.39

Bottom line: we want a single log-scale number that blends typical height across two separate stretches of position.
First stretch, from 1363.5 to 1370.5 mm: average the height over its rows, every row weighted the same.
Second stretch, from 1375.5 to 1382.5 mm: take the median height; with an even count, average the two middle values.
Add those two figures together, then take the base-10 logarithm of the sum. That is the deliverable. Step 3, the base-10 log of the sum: 1.02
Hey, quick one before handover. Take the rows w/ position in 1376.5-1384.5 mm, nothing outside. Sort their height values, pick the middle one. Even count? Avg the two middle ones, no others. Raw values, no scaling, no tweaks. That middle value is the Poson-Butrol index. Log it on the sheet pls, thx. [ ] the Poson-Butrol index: 5.5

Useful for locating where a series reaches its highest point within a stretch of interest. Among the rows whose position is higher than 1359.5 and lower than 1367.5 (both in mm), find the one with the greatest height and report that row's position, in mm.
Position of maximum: 1367.0 mm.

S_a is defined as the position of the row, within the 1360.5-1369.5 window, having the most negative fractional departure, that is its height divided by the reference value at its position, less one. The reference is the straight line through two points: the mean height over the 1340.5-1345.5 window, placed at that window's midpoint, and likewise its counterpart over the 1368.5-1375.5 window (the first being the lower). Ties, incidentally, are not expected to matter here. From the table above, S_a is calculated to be 1362.0 mm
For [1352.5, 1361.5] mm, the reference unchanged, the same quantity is 1355.0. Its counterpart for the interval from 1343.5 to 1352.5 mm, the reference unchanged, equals 1345.0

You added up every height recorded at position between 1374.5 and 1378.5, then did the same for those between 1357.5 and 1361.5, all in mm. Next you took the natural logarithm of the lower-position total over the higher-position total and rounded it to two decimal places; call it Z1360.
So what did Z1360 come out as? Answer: -0.16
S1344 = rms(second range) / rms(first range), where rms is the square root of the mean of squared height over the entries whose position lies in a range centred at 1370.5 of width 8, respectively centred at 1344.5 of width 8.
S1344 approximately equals 1.41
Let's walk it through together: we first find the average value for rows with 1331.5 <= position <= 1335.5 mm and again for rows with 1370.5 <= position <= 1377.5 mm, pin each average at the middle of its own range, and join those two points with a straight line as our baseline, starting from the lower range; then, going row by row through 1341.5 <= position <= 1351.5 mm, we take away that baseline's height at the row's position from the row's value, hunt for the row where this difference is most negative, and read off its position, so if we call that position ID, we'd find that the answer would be 1345.0 mm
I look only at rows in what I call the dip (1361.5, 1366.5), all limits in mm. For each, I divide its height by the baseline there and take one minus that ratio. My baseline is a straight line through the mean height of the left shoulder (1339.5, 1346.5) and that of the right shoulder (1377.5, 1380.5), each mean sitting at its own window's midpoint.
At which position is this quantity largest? 1362.0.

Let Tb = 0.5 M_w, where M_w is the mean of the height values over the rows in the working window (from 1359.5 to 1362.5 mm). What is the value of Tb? 2.2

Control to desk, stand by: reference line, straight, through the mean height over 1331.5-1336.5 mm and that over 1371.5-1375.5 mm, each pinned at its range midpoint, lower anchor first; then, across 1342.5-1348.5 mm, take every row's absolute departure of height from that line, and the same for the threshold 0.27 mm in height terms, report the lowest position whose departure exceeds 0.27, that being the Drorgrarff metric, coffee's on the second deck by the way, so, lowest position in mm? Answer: 1343.0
